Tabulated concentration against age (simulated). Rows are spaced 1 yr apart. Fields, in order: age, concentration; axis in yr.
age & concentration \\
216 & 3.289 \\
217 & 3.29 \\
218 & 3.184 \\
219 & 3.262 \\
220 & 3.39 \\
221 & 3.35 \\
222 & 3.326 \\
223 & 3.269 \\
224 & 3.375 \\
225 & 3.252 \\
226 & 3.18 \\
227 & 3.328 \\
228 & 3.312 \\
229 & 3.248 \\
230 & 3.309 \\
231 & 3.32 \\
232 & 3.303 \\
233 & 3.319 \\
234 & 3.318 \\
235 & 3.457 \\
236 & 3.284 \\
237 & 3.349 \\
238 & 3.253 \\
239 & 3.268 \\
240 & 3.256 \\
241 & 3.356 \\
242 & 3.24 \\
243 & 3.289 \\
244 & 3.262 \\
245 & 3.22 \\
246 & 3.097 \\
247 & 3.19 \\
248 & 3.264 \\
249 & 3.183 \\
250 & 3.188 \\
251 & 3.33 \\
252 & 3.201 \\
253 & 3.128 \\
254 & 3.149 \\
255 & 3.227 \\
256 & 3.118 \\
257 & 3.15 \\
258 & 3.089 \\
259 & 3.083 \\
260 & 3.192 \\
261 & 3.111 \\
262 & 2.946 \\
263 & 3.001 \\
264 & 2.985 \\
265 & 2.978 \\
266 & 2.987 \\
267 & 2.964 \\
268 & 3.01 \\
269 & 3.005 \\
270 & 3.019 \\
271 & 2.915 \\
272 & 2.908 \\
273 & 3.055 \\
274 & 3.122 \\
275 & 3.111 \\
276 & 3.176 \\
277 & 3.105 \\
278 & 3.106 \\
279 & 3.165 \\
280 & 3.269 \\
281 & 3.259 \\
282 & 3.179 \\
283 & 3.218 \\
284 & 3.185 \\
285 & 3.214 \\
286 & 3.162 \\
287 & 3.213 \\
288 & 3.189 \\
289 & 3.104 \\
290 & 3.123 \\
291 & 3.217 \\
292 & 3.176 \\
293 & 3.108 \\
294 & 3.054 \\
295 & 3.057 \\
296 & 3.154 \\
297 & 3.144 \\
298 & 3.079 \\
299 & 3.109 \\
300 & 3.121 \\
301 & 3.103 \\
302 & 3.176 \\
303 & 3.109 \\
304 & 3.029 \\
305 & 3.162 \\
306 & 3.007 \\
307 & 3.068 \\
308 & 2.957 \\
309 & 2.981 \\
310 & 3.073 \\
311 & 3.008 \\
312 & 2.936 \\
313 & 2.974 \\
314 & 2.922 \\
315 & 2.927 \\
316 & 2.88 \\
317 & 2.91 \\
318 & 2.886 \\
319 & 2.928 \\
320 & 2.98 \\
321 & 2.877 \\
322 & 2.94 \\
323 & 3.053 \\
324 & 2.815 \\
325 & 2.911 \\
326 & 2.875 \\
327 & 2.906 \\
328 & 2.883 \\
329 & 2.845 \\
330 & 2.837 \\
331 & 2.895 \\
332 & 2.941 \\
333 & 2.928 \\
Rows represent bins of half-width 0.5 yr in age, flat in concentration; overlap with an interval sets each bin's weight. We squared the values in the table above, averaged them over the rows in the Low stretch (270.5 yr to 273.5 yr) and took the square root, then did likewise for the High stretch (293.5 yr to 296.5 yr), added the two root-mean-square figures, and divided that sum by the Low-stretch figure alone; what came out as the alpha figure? 2.04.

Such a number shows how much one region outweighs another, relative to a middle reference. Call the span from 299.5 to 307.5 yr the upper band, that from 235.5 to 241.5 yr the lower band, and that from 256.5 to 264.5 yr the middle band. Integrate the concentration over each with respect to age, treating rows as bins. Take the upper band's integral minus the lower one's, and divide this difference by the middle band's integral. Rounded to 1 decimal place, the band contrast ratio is 0.2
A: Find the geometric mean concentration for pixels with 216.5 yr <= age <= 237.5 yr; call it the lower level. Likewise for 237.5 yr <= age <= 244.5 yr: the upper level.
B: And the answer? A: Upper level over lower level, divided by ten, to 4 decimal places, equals 0.0991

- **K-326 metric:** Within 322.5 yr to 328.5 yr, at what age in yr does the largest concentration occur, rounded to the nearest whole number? 323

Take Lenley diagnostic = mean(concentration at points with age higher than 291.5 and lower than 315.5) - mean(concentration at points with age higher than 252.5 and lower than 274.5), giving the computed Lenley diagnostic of 0.008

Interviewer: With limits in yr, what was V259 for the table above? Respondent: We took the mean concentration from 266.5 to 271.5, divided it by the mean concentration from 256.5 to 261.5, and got 0.95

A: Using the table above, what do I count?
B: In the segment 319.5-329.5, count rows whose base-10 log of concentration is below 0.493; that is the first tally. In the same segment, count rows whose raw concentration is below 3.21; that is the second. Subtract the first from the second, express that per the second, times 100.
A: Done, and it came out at 0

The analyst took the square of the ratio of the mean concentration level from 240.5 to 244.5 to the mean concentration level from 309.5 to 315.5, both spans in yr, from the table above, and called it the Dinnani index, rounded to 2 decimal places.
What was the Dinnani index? 1.22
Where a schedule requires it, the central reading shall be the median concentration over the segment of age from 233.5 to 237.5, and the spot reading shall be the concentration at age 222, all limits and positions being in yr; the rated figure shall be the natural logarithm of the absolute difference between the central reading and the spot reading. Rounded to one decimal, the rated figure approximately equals -4.9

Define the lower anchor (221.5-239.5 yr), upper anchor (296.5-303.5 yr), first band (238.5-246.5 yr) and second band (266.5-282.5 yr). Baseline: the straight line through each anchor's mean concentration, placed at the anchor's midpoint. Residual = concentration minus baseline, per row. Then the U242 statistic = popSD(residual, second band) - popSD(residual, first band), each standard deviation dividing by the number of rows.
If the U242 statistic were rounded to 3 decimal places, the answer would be 0.052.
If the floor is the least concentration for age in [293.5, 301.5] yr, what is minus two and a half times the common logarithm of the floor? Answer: -1.21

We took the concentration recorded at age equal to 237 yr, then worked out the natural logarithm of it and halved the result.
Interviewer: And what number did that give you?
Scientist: 0.60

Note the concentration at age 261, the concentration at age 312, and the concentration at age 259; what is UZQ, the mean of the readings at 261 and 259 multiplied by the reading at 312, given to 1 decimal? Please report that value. 9.1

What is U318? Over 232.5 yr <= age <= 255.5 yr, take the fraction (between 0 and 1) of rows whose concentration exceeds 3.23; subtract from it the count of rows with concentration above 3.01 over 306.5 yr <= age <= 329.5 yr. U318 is -2.4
